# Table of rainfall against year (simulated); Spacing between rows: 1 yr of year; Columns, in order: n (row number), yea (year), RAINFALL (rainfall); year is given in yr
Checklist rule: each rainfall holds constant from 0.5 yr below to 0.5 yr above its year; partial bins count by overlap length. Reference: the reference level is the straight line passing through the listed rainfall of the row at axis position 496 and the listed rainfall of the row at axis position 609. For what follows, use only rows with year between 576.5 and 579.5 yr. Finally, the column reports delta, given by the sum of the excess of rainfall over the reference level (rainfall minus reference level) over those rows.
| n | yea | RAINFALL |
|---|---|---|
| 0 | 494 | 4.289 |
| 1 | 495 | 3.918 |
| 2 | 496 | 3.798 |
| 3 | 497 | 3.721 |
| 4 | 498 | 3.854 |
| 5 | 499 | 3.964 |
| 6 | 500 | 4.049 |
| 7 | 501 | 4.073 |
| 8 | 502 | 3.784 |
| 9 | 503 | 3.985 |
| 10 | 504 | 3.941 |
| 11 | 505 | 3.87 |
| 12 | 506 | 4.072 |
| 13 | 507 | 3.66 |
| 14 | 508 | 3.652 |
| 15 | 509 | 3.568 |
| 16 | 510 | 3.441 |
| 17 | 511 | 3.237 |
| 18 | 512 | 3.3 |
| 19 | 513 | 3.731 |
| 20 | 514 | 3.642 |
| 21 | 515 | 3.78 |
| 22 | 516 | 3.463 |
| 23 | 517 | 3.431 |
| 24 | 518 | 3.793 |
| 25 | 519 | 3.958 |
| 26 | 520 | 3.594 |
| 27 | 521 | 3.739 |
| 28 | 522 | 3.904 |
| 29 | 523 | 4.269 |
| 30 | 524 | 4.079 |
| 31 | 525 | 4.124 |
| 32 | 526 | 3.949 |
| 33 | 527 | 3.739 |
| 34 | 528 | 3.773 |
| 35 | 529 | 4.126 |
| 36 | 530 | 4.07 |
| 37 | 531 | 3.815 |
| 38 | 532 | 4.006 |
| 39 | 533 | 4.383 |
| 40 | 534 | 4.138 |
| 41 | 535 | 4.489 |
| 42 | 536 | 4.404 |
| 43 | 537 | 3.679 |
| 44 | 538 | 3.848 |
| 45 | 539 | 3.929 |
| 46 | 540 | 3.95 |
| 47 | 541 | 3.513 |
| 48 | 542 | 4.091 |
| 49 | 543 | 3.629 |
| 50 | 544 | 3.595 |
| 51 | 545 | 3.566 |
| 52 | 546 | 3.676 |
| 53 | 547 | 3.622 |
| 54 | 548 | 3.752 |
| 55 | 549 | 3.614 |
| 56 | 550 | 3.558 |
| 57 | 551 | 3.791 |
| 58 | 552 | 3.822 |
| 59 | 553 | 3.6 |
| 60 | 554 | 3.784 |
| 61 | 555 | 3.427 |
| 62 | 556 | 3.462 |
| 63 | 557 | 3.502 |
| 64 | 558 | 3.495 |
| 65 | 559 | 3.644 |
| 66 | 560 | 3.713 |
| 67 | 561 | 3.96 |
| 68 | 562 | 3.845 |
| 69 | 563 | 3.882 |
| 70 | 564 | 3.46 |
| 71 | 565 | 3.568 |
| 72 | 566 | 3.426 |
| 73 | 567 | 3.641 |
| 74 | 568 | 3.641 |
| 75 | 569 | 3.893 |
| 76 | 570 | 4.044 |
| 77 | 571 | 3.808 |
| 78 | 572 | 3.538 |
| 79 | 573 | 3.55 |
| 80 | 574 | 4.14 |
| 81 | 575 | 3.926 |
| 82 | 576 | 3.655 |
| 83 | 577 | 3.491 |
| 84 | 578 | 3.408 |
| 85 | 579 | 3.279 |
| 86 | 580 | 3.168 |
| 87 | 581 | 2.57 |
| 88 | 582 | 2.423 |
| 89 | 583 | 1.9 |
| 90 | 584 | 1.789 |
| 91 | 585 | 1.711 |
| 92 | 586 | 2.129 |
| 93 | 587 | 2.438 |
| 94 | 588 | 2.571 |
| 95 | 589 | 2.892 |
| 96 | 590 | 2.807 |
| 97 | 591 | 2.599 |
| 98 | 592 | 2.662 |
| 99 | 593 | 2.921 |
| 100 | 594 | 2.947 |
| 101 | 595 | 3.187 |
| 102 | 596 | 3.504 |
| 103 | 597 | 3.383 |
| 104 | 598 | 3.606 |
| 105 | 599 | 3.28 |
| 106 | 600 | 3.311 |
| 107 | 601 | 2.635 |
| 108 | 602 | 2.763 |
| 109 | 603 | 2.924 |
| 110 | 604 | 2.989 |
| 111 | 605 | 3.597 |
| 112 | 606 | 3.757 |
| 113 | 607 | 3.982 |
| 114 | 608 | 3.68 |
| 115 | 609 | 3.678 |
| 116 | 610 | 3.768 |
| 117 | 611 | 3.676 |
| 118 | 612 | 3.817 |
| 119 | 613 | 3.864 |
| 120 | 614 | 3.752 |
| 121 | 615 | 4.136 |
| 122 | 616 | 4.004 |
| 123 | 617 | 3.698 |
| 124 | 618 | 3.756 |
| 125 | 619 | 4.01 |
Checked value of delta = -1.0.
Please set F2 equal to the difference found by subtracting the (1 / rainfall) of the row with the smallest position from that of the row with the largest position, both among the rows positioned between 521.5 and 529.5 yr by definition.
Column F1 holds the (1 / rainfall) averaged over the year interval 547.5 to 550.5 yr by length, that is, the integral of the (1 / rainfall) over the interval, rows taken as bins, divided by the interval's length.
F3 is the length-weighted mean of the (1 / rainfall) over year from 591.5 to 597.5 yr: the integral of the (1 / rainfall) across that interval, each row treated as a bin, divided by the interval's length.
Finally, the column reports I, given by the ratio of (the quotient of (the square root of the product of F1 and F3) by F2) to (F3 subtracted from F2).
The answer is 64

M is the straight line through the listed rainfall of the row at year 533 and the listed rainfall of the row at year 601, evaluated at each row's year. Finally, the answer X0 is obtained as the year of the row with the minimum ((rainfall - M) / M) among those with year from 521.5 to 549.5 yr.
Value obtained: 527 yr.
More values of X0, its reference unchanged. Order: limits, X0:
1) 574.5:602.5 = 585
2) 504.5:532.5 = 511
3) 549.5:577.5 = 555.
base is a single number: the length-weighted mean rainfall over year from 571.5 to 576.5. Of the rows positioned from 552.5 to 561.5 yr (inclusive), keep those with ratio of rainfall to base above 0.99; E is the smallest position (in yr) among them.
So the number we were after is 554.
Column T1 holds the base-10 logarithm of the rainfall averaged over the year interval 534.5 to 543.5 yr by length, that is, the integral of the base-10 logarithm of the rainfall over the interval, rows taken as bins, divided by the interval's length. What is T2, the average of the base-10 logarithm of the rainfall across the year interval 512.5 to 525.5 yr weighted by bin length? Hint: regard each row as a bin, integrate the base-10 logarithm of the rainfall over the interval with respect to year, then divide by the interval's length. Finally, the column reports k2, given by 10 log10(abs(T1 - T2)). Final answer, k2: -18.2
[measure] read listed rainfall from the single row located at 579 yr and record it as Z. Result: 3.279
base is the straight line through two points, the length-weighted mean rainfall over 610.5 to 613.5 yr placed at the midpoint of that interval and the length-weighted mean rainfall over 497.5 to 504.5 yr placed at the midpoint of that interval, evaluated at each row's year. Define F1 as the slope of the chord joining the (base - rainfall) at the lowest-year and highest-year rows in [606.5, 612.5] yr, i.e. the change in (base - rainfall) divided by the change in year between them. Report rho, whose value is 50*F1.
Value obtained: 2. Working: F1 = 0.03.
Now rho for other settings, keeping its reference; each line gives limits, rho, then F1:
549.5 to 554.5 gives -3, -0.06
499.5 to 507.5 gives 3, 0.05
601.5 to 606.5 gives -12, -0.25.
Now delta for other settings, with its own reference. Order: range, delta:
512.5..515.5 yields -0.2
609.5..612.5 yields 0.2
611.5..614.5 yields 0.4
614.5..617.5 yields 0.8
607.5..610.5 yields 0.1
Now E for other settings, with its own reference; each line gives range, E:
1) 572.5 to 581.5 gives 574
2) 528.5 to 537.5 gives 529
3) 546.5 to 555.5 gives 548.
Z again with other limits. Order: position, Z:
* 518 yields 3.793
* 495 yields 3.918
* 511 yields 3.237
